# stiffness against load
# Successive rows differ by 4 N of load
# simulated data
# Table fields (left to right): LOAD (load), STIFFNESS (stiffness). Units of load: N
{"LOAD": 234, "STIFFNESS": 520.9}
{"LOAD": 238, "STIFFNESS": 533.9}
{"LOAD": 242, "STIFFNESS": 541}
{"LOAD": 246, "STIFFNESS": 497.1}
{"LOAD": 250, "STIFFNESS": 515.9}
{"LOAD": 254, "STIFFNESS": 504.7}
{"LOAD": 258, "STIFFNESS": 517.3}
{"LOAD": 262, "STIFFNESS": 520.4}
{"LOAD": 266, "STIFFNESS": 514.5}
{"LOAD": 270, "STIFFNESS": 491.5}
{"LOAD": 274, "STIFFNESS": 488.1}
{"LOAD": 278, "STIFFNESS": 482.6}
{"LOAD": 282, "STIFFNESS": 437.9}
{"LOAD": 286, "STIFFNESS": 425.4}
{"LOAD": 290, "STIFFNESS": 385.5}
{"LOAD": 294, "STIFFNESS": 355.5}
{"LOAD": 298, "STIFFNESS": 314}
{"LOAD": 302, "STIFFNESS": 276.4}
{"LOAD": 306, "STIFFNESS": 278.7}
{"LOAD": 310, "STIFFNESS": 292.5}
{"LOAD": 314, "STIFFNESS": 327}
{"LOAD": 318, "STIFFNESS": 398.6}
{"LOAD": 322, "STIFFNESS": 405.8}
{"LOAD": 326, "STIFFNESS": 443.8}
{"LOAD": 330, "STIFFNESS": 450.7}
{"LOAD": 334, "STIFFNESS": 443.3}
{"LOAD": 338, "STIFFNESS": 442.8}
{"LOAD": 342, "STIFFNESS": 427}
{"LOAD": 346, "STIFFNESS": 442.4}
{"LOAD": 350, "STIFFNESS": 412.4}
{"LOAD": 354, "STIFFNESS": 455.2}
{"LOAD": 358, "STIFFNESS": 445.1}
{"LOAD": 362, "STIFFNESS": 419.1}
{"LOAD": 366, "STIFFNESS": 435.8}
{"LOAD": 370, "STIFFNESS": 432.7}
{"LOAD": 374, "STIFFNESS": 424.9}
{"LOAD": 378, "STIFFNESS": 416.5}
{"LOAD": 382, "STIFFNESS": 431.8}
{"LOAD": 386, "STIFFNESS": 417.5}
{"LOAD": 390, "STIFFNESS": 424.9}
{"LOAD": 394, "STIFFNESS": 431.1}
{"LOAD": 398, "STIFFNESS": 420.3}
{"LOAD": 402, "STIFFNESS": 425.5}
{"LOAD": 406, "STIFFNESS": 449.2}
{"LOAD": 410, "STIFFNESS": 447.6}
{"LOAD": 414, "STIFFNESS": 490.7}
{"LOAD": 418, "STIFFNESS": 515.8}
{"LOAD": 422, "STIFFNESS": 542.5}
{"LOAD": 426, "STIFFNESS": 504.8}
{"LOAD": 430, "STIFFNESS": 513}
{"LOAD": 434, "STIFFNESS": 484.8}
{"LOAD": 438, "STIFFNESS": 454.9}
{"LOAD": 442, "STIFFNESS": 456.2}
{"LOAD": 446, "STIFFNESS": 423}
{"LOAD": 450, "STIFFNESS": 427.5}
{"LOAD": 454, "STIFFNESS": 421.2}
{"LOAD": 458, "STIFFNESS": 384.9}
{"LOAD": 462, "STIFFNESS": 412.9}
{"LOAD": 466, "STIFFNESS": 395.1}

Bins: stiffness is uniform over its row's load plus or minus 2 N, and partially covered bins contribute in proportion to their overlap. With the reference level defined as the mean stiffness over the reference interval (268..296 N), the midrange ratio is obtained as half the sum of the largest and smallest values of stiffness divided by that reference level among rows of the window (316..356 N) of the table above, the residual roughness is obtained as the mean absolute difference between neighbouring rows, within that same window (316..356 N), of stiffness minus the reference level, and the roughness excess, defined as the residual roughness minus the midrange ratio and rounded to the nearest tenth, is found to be 17.2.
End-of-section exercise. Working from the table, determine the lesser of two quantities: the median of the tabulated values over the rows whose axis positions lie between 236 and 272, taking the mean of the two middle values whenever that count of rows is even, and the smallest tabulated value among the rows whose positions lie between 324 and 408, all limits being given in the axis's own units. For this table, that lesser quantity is 412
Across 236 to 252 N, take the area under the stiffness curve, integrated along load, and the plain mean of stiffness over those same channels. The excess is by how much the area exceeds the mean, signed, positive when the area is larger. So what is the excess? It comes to 7830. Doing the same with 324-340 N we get 6677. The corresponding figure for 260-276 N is 7554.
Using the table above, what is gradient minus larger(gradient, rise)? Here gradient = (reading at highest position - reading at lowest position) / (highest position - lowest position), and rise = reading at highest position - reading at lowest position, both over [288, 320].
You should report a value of -13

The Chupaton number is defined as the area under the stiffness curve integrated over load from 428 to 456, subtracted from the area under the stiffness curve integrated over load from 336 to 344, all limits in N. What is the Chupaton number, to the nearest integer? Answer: -9243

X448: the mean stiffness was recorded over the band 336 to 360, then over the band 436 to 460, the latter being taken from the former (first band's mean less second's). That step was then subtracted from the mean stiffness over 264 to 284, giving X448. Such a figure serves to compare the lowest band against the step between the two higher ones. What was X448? 473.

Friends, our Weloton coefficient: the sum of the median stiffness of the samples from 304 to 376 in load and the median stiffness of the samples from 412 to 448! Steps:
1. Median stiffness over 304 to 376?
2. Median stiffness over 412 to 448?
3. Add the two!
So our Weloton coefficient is 921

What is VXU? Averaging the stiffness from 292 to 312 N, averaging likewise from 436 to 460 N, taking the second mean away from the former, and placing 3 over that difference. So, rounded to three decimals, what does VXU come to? -0.024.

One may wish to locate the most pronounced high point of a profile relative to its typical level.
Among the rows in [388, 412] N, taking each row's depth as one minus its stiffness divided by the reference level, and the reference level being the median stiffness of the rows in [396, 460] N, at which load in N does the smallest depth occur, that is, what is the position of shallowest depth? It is 406 N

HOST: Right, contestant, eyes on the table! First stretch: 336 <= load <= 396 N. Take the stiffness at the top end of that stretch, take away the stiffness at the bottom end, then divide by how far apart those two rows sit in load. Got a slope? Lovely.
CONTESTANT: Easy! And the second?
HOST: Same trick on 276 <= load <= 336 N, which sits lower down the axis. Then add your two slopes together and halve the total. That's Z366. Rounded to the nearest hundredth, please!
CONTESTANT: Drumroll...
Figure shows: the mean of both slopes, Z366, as -0.46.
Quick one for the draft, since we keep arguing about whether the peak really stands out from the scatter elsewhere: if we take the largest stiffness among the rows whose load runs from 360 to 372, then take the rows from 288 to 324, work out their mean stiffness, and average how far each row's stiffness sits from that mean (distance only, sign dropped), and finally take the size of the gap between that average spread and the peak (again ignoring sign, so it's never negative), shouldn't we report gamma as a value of 392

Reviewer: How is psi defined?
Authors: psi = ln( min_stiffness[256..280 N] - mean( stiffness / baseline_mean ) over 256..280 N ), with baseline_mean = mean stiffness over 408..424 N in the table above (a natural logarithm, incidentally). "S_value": 6.18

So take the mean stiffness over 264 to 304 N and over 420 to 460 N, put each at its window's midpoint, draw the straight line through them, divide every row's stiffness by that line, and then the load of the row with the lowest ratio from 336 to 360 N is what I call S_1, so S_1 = 350 N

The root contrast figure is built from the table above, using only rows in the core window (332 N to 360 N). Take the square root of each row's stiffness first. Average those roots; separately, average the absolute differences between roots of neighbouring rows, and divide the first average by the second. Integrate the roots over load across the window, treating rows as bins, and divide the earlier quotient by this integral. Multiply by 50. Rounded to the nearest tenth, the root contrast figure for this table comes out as 3.9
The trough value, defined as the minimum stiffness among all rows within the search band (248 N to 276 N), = 488.1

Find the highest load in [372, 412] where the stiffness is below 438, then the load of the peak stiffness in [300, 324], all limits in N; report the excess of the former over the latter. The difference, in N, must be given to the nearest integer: 80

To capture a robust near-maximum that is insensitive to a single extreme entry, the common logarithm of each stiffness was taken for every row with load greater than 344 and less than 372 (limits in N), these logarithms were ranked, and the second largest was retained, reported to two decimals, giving 2.65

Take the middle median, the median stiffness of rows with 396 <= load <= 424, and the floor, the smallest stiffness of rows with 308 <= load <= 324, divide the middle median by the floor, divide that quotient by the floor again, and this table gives 0.005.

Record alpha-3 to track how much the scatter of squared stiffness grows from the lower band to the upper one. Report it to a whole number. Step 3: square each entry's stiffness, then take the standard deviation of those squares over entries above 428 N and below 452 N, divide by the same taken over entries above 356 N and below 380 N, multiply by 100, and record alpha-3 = 343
